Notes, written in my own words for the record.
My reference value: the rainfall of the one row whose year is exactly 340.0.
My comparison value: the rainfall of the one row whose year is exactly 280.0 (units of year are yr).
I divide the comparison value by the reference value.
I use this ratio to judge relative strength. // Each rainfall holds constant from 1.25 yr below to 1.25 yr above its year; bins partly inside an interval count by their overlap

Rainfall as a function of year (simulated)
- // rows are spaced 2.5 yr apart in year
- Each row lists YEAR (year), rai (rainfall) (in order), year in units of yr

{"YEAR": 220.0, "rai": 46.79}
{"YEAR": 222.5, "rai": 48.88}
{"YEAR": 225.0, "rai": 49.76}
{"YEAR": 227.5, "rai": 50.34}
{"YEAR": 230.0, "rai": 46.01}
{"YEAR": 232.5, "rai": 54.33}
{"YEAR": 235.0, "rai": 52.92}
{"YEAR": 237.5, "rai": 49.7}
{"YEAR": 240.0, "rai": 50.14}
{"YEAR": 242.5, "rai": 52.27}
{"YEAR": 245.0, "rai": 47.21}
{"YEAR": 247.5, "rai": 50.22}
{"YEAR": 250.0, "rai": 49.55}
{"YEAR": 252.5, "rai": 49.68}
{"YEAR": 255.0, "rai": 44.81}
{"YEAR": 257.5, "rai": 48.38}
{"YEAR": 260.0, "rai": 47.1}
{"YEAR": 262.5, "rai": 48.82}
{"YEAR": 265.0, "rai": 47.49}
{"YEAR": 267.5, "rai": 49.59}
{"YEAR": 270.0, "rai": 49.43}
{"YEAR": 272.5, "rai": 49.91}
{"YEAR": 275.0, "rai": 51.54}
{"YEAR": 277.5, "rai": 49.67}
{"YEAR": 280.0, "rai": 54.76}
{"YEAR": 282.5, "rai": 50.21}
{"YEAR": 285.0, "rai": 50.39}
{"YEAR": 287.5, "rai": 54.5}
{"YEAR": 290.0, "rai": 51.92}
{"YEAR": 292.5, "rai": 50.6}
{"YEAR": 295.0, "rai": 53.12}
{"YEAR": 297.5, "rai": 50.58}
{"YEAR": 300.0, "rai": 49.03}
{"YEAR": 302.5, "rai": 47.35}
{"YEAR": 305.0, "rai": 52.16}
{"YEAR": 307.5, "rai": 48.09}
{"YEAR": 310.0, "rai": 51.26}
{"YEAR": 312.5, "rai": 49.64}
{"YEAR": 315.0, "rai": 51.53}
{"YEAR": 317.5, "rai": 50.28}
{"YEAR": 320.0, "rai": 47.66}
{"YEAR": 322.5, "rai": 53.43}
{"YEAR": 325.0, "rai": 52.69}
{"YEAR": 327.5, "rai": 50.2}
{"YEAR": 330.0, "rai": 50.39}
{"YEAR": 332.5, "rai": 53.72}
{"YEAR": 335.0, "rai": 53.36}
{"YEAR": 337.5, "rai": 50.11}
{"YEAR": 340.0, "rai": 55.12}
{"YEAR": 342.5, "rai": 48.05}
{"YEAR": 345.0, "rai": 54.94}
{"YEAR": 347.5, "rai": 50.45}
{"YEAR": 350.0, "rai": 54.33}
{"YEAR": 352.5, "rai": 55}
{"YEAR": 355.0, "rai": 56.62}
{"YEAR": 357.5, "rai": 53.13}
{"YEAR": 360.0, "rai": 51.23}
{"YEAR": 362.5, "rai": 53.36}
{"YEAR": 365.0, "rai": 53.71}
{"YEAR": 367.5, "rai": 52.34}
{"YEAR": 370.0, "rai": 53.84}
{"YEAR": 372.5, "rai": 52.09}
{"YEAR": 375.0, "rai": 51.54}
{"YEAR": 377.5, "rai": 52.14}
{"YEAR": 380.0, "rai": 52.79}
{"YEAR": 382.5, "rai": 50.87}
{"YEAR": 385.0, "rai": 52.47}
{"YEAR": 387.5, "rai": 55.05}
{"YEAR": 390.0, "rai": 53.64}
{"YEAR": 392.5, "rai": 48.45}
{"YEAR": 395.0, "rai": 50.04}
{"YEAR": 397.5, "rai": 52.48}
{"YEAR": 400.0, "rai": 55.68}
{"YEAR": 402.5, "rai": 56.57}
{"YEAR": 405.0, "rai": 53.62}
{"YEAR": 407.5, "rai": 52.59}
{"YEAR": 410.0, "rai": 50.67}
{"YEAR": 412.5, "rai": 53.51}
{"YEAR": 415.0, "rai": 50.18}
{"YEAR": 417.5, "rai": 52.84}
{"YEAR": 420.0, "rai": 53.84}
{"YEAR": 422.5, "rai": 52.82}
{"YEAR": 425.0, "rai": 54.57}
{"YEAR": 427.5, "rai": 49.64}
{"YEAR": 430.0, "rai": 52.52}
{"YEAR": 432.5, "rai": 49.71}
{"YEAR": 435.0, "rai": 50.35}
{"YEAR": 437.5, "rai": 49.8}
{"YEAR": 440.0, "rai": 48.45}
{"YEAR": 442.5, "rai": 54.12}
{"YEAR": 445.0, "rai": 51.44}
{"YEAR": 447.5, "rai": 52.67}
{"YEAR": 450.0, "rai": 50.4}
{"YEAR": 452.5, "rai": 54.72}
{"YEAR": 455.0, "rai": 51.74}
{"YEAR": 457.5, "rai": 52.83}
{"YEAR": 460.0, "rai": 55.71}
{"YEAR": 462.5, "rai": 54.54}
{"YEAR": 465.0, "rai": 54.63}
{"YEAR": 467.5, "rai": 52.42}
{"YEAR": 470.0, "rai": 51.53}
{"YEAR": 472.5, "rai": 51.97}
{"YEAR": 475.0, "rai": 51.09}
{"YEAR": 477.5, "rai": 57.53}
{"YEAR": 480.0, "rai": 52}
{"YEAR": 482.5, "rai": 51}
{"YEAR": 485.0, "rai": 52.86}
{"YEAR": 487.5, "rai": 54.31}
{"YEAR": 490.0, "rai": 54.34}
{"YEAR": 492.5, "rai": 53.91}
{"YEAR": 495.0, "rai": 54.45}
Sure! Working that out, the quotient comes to 0.99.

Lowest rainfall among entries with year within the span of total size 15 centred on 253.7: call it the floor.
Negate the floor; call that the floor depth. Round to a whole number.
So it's -45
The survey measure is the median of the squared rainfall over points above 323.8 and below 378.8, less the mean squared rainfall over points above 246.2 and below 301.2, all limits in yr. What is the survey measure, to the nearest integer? 289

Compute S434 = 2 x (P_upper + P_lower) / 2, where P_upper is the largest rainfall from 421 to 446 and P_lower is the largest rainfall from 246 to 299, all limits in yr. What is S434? 109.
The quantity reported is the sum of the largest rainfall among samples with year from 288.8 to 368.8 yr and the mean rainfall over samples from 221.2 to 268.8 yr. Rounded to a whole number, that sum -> 106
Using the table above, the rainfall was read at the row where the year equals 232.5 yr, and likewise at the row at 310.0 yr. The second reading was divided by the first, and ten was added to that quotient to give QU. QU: 10.9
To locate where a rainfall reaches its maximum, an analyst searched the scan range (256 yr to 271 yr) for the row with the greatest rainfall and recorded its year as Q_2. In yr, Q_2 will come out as 267.5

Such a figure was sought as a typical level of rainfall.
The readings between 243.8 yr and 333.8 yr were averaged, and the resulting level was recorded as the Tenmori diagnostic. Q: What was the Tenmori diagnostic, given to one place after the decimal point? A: 50.2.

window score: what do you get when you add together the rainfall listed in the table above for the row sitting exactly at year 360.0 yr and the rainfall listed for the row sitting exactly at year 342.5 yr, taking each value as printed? 99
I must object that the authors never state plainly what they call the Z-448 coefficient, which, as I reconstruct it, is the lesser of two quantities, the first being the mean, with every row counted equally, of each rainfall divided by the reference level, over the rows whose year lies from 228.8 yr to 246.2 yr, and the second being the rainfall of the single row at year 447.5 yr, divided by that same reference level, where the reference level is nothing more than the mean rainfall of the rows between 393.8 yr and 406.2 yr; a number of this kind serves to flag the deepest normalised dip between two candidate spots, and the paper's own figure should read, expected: 0.938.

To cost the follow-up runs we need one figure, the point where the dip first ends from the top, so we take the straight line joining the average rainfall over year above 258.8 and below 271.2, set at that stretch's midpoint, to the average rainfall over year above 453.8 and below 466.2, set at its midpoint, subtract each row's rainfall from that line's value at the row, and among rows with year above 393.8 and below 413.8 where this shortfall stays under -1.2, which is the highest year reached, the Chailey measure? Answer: 405.0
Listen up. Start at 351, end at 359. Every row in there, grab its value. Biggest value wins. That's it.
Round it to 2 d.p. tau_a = 56.62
